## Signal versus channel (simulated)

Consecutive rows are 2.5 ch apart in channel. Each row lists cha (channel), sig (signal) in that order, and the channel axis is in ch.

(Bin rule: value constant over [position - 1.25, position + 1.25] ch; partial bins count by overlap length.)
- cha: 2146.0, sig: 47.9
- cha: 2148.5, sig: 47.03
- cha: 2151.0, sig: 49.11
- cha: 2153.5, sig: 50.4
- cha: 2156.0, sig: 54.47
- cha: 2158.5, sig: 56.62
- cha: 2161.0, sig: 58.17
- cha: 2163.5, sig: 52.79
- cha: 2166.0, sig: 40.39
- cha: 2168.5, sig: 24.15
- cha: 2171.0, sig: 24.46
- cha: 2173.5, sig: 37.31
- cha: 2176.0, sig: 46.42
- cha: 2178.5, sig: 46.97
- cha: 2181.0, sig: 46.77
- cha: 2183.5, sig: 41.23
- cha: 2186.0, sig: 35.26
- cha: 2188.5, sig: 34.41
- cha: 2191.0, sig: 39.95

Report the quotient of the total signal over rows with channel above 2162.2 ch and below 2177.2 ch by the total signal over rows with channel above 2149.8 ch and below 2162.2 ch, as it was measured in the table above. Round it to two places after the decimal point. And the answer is 0.84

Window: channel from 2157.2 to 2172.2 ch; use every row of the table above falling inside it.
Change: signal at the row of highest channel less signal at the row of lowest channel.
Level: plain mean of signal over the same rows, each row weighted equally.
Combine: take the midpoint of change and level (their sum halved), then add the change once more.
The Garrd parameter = -27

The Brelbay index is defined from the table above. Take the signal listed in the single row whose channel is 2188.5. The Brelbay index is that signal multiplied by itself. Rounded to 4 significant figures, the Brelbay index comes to 1184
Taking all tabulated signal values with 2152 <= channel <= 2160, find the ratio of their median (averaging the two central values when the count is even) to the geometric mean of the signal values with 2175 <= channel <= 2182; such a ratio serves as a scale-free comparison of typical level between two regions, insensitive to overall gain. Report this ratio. 1.17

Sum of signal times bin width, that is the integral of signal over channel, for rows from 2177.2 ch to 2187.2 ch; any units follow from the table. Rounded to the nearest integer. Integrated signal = 426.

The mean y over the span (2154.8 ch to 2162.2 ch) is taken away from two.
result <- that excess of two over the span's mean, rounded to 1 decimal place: -54.4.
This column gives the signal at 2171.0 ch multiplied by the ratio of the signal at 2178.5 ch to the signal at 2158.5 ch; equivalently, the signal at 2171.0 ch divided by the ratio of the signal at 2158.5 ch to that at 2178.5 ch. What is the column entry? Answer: 20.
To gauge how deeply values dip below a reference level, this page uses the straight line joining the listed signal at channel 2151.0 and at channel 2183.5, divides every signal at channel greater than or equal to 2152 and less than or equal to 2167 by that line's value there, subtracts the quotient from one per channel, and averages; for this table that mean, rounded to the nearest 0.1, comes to -0.1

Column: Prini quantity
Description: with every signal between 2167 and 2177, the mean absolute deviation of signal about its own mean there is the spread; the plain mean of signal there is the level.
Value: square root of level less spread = 4.9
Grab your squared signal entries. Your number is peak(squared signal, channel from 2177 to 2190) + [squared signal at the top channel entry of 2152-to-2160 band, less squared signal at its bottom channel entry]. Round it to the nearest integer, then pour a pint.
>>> 2872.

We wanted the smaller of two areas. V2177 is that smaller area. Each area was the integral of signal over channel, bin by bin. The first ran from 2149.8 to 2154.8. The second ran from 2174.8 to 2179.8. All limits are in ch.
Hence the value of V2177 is 233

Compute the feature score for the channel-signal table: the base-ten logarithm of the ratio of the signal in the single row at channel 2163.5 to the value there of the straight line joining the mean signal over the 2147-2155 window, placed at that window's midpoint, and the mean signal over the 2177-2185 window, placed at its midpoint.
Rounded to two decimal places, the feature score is 0.05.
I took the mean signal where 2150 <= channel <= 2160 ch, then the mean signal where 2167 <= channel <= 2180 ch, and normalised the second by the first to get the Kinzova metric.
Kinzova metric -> 0.68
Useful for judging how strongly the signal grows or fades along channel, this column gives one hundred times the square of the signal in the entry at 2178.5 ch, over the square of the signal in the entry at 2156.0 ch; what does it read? 74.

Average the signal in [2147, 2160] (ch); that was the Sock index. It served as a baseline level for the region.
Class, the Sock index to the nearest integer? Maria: 52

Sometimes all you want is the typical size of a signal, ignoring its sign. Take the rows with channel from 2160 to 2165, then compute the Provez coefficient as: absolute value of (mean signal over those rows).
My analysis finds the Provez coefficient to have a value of 55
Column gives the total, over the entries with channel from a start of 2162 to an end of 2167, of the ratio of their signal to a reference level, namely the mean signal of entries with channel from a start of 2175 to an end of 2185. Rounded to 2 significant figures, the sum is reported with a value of 2.1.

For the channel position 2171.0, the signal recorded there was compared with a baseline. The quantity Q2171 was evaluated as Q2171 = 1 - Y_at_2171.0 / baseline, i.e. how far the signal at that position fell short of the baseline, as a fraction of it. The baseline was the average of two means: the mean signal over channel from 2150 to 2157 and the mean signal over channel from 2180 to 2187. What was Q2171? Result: 0.47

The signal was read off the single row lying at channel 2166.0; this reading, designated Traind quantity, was 40.39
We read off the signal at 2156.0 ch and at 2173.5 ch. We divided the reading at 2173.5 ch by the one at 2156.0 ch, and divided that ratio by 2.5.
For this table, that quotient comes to 0.27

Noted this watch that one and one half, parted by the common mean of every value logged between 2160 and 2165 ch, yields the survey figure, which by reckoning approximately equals 0.027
